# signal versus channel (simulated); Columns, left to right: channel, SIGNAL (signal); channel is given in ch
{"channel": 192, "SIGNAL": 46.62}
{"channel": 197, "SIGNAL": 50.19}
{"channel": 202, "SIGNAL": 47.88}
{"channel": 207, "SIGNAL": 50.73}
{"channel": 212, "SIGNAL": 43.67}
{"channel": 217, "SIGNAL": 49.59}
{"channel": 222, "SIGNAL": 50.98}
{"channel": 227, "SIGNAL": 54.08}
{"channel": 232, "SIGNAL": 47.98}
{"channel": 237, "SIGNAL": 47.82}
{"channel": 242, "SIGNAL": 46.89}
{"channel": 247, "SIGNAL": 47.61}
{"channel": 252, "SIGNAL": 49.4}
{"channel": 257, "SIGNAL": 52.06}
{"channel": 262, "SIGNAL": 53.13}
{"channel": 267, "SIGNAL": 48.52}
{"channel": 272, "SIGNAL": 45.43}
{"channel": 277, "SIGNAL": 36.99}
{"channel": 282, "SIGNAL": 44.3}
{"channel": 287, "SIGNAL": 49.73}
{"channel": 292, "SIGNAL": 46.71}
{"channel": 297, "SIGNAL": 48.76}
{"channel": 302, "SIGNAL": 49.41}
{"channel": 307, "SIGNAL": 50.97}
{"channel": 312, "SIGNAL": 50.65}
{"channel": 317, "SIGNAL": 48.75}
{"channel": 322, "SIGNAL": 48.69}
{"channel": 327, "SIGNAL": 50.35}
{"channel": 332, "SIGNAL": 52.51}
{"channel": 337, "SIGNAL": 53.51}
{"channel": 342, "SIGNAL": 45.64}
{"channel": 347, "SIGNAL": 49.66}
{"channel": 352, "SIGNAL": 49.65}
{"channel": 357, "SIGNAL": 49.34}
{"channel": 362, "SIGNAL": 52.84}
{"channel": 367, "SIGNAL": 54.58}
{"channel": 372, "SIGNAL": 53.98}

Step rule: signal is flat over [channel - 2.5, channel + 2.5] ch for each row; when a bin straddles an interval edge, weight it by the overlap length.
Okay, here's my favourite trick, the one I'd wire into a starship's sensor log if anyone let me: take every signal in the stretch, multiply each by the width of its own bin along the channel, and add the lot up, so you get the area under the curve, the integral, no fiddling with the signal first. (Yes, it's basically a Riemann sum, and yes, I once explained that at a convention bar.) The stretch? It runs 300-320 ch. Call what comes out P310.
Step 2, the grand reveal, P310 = 999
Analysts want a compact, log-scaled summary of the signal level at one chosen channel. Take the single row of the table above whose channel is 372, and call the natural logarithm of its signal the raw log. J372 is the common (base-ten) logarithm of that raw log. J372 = 0.601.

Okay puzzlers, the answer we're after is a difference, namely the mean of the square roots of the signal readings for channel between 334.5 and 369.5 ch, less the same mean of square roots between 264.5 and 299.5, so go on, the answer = 0.36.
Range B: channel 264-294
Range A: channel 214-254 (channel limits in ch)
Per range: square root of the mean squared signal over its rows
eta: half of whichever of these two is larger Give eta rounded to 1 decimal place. 24.7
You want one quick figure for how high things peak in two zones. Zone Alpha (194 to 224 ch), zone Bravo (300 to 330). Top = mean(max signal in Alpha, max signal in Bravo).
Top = 51.0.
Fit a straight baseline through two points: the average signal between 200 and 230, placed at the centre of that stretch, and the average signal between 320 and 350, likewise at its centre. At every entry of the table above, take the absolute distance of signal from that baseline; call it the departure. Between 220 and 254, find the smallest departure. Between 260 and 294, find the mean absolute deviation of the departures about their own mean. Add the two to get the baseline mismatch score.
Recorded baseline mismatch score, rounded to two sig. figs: 3.0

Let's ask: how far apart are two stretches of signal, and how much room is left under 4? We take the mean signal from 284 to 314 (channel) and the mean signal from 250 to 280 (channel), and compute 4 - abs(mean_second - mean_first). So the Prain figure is 2.2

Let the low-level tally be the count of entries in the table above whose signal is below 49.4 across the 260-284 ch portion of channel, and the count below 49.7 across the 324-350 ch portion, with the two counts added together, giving 6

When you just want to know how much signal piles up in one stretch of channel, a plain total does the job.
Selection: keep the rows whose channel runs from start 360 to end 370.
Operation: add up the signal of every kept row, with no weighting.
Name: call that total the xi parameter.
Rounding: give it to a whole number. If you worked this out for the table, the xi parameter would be 107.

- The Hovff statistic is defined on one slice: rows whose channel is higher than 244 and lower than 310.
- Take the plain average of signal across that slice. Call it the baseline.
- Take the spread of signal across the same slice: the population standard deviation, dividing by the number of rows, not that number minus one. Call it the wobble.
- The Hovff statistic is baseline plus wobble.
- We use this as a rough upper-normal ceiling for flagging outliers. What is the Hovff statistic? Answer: 51.9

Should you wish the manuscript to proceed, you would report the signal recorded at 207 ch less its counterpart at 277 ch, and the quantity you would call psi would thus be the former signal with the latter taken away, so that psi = 13.7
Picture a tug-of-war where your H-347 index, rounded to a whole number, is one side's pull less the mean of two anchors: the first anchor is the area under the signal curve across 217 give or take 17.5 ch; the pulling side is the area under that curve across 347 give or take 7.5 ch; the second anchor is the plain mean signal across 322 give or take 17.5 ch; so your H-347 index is -163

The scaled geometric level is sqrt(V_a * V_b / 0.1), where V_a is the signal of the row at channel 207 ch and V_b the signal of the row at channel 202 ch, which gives 156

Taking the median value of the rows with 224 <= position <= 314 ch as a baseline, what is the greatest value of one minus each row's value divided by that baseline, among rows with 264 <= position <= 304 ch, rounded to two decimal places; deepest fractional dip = 0.24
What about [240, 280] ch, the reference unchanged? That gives 0.24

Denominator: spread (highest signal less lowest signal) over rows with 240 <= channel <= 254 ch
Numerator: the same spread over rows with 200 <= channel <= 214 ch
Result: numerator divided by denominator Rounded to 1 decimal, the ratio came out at 2.8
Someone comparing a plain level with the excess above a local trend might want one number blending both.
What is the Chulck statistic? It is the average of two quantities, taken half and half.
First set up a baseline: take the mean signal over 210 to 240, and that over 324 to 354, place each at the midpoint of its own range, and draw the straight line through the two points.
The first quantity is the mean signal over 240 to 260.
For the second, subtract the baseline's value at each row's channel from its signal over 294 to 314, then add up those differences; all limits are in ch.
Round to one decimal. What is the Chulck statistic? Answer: 24.7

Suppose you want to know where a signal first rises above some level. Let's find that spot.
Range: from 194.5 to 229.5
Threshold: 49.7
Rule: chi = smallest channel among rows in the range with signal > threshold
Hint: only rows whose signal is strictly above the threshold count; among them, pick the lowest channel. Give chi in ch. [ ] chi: 197 ch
